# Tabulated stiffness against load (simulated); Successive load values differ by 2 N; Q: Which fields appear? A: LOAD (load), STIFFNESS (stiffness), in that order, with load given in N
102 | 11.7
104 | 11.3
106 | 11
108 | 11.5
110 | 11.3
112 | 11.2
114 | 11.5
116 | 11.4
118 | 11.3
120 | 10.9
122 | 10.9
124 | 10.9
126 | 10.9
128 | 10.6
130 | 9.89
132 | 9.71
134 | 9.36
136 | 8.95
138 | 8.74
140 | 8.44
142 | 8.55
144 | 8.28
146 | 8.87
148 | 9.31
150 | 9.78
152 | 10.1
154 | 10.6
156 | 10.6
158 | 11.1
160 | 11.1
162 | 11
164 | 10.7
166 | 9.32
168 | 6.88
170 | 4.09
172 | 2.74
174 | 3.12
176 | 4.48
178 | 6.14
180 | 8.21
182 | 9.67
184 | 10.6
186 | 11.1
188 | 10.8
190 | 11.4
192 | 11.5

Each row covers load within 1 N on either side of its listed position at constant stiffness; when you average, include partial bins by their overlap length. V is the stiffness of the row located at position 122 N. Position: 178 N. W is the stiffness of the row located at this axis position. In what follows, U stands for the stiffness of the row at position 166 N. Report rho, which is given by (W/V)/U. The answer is 0.06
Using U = 9.32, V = 10.9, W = 6.14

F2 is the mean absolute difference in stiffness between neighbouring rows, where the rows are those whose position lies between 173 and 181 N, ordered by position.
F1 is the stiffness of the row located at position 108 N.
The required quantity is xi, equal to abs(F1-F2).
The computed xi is 9.80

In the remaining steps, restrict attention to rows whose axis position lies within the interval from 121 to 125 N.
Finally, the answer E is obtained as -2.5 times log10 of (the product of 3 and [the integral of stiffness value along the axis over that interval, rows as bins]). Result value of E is -5.29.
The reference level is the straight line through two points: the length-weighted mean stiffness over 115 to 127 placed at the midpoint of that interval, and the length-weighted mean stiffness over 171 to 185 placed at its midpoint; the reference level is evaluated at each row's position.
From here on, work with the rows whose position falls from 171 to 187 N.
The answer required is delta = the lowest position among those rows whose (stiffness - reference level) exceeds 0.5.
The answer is 180 N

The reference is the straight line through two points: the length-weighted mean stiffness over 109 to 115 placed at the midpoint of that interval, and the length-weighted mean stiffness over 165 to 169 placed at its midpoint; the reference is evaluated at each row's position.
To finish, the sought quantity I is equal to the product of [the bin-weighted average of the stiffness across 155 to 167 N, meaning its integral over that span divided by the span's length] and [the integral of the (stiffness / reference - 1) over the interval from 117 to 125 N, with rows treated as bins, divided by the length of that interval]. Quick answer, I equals 0.2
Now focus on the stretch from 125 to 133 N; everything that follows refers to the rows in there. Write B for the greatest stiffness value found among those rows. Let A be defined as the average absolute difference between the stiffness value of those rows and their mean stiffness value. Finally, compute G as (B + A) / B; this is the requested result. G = 1.04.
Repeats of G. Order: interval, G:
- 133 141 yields 1.03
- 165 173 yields 1.25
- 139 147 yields 1.02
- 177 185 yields 1.14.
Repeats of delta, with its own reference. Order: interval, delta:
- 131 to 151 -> 150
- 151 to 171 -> 152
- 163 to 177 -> 164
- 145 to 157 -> 150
